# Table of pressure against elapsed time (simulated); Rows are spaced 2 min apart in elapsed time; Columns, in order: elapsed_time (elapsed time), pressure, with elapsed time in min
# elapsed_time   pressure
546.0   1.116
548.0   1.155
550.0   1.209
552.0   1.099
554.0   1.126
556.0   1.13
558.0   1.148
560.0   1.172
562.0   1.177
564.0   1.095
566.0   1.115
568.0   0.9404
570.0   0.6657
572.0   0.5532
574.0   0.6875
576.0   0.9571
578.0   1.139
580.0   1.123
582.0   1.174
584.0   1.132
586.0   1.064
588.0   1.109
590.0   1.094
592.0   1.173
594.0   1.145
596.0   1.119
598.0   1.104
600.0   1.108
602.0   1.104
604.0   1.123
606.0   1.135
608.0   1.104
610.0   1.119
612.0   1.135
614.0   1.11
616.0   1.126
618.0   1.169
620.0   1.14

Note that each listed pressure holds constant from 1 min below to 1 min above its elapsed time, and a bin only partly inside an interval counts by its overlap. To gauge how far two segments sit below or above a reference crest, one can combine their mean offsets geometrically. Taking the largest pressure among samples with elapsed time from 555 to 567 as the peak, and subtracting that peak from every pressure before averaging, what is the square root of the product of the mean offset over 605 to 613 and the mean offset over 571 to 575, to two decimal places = 0.17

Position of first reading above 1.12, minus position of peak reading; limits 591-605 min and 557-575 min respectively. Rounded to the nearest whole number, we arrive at 30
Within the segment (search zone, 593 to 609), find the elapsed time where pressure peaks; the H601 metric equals 594.0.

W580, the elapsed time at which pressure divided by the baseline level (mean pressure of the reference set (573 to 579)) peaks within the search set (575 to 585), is 582.0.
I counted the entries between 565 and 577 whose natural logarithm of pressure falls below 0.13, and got 6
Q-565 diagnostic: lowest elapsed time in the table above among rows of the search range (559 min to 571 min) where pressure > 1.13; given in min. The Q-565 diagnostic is 560.0 min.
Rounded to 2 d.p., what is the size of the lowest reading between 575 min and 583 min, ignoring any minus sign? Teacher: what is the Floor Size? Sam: 0.96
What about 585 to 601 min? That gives 1.06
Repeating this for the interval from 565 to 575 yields 0.55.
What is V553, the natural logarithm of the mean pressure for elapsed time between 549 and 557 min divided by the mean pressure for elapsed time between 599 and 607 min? 0.021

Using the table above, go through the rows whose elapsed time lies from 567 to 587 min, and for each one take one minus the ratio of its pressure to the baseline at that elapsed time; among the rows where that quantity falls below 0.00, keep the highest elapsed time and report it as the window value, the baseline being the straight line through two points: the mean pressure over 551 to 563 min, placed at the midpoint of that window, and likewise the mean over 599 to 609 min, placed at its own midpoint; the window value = 584.0 min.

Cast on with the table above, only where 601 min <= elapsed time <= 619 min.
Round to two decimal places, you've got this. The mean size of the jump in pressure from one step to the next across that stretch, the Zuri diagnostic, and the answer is 0.02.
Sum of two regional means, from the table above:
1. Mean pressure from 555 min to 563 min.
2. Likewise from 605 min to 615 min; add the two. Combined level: 2.28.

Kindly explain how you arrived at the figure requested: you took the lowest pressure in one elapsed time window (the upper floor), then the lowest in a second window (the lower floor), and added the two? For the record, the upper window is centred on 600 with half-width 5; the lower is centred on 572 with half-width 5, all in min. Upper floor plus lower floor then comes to 1.66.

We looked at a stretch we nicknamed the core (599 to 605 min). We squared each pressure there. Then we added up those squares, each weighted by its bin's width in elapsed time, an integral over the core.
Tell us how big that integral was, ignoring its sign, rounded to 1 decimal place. 7.4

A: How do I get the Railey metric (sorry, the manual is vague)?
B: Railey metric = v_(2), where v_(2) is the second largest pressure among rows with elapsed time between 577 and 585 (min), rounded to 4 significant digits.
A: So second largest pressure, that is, 1.139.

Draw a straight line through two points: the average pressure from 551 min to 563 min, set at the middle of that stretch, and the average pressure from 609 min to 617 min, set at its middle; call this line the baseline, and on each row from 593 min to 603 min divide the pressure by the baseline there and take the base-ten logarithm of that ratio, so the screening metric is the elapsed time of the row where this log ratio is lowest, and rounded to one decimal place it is 598.0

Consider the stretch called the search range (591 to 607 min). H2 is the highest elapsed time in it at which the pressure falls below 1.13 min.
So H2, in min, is 604.0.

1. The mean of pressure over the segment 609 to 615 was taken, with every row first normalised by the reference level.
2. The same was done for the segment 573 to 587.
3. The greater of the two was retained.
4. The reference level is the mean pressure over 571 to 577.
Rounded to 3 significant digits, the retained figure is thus 1.53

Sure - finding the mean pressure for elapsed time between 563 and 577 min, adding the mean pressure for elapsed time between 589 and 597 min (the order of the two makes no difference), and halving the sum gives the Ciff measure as 1.00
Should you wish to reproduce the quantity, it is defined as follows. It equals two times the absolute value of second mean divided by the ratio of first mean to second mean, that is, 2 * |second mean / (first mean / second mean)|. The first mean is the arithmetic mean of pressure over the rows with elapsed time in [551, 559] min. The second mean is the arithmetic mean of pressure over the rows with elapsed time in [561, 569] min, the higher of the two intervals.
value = 2.08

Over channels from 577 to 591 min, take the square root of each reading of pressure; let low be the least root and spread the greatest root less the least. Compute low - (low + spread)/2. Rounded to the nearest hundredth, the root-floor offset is 0.49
